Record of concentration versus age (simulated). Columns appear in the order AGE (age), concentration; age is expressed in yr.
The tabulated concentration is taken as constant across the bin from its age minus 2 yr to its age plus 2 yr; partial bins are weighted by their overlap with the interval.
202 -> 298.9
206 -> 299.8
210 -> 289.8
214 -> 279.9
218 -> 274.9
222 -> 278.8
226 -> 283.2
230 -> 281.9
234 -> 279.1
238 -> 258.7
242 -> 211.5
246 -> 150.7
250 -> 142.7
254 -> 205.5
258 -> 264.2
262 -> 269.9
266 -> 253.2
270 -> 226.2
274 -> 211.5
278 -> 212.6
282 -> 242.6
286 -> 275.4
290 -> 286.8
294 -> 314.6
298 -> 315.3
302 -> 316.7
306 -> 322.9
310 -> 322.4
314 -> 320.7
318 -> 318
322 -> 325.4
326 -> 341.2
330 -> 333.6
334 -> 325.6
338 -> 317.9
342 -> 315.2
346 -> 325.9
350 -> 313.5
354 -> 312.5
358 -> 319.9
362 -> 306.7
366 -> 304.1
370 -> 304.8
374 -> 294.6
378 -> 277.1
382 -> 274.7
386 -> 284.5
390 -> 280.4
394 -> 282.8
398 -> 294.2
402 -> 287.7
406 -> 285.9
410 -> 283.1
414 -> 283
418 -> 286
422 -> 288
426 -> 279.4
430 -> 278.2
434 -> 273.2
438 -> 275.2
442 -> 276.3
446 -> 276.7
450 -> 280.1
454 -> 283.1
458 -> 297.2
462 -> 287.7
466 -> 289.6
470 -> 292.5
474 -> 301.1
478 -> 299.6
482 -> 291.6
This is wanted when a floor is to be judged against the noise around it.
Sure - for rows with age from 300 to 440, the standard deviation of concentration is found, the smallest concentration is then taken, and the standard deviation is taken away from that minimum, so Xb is 253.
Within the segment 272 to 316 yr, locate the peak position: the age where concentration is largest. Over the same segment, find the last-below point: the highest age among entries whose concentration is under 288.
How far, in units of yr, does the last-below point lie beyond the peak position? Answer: -16 yr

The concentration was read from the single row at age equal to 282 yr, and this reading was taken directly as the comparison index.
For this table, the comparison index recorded 242.6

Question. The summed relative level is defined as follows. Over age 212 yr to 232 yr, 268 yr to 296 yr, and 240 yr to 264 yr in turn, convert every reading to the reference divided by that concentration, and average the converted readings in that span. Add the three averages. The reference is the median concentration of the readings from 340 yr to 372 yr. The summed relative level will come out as 3.99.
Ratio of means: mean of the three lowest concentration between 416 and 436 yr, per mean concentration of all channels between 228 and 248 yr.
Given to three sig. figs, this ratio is 1.17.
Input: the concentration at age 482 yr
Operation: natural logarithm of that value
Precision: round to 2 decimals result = 5.68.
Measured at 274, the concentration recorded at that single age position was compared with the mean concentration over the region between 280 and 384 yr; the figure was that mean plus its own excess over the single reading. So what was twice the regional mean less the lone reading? 406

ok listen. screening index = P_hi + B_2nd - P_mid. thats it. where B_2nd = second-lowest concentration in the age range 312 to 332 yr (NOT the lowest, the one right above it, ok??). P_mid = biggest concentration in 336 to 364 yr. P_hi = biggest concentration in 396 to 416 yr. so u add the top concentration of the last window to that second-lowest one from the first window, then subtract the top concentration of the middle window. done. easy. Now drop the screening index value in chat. 289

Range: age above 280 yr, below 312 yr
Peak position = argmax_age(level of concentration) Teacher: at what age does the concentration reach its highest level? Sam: 306 yr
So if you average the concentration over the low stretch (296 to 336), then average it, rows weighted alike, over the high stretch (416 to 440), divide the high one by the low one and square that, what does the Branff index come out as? 0.75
